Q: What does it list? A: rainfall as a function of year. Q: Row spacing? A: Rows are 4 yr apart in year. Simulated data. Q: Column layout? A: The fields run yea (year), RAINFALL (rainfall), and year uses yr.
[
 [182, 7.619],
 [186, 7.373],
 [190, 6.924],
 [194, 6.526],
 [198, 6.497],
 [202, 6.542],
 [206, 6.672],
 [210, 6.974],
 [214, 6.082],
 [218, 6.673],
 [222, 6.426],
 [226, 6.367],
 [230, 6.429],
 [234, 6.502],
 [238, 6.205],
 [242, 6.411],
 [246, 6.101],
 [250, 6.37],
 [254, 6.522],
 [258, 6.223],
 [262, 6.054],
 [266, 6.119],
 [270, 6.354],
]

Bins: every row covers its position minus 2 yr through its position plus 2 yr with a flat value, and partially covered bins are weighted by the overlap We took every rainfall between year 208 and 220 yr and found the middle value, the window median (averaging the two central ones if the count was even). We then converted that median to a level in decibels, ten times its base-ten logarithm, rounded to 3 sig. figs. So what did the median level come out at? 8.24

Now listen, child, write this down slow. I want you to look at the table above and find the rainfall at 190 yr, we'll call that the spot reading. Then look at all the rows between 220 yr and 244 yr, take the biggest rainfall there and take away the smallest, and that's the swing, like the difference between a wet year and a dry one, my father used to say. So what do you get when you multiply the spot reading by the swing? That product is 2.1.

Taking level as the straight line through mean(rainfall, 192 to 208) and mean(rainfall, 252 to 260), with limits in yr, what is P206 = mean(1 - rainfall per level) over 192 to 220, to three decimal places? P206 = -0.004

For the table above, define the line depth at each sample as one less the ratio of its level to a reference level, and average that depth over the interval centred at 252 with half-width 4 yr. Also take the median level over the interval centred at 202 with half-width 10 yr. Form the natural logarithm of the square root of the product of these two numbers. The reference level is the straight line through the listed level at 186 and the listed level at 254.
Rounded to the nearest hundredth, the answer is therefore -1.15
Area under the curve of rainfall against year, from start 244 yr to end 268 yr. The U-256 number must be 150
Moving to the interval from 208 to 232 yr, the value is 156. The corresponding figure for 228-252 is 152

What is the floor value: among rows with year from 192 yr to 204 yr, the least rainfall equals 6.497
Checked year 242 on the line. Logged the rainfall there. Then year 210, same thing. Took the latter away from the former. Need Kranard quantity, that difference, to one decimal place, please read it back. -0.6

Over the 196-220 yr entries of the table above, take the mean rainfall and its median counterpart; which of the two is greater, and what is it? 6.61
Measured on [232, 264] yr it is 6.30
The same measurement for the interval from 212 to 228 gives 6.40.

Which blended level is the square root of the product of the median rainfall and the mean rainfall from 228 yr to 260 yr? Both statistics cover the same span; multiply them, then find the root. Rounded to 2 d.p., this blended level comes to 6.37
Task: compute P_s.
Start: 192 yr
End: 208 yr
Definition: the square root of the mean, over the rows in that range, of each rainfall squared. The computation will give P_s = 6.56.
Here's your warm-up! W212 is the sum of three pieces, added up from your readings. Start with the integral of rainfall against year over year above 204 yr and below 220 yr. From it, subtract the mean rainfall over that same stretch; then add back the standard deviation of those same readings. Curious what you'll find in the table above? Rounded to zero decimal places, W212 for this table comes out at 99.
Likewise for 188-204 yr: 100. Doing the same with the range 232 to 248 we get 95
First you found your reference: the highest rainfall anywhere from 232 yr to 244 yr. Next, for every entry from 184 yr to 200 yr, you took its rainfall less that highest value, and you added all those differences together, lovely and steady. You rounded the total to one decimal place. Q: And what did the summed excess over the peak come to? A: 1.3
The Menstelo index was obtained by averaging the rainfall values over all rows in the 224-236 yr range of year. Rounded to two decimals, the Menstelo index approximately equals 6.43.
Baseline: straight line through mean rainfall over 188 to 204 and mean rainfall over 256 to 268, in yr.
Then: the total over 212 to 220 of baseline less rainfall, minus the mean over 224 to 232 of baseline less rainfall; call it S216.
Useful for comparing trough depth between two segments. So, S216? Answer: 0.21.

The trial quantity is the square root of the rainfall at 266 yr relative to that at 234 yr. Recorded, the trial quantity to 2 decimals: 0.97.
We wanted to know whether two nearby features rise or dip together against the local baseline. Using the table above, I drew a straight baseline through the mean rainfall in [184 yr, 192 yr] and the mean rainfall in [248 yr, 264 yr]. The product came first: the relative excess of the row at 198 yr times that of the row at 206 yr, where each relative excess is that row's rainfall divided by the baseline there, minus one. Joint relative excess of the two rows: 0.0027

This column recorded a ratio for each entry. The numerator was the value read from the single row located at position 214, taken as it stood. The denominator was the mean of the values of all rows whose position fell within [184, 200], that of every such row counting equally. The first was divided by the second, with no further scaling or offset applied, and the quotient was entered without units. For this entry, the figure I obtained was 0.890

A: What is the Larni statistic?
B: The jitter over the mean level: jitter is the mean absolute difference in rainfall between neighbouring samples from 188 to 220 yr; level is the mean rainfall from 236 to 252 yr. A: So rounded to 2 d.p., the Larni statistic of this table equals 0.05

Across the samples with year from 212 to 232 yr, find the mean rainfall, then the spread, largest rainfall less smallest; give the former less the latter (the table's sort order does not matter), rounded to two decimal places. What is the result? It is 5.80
